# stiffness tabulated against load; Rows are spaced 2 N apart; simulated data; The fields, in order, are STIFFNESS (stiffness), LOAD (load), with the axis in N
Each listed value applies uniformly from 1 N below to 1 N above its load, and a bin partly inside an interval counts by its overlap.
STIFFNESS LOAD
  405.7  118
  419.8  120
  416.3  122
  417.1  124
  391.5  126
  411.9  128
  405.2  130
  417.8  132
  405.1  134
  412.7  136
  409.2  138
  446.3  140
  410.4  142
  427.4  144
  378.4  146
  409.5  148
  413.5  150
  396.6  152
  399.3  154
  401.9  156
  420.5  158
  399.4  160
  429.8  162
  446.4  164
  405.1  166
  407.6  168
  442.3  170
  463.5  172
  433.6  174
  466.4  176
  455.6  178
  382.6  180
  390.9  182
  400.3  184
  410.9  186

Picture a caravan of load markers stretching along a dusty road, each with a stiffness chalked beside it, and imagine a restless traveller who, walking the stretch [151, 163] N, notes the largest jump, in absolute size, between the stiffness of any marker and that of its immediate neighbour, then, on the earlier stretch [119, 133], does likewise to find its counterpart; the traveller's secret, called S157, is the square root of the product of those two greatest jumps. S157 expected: 28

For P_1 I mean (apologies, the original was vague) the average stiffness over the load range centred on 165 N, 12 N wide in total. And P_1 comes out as 422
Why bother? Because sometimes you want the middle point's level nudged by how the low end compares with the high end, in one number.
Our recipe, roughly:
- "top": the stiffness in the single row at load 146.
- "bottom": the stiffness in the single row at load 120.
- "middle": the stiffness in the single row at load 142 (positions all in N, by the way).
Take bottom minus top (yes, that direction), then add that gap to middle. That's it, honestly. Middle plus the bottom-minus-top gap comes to 452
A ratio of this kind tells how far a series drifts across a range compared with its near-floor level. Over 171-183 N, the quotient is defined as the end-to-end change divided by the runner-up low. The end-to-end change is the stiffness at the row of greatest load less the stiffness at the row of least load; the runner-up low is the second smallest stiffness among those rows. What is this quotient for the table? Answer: -0.19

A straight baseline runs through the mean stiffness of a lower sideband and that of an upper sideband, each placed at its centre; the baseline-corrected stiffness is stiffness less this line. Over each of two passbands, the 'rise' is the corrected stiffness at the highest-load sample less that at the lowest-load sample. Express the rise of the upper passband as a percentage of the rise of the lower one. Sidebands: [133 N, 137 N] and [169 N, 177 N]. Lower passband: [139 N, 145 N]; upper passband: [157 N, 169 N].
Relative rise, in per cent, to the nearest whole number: 103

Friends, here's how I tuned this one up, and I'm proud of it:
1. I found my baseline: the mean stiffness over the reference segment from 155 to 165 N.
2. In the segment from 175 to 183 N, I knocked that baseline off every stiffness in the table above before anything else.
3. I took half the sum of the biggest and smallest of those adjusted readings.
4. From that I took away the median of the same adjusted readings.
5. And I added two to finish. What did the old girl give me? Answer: 3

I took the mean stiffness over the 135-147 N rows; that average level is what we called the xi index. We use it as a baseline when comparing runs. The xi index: 414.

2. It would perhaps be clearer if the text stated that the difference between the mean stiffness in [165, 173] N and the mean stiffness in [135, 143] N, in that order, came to 10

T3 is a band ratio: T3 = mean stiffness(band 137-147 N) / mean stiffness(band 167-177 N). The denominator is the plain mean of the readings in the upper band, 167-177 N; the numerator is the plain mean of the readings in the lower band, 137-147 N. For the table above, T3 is 0.94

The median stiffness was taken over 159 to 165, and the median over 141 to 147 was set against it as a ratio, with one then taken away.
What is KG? -0.05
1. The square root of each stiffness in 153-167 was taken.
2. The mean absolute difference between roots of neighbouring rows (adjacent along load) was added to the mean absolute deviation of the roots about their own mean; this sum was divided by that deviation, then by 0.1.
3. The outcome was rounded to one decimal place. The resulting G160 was 24.4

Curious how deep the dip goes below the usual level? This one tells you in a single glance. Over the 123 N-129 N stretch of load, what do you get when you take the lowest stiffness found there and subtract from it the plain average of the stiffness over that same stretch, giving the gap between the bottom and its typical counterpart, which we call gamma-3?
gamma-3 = -15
